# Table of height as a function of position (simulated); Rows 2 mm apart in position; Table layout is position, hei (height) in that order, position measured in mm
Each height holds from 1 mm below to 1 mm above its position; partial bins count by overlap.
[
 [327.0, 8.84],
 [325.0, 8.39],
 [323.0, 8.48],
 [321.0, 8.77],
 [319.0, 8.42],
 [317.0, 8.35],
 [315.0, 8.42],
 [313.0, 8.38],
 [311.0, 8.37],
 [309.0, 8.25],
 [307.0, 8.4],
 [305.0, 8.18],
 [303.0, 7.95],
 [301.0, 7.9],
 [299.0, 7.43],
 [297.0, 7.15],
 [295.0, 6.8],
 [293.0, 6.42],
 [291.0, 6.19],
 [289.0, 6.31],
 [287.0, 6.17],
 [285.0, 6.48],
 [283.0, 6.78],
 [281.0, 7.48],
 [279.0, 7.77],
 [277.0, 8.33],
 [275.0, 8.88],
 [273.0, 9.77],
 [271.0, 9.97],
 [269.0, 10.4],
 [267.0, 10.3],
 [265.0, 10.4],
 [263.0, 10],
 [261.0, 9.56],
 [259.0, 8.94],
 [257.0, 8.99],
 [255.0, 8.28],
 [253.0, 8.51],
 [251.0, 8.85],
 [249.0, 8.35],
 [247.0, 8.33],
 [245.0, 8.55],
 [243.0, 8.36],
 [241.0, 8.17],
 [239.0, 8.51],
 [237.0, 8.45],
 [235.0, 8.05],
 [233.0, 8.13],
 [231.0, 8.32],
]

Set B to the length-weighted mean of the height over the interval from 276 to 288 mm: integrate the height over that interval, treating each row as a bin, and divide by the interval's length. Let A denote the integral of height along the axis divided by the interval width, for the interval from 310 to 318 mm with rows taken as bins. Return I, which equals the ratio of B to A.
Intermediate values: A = 8.38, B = 7.17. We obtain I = 0.86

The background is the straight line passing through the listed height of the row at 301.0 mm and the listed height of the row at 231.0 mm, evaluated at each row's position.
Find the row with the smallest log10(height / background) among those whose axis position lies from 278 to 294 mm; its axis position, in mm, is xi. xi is 287.0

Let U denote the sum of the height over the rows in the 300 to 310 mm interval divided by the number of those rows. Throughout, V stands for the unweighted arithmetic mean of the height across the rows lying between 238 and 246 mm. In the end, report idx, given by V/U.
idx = 1.03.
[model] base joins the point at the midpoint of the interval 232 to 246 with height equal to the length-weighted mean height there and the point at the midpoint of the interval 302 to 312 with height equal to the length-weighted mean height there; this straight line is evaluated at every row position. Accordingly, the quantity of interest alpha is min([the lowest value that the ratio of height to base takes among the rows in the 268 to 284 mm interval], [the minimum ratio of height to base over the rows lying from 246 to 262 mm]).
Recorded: 0.82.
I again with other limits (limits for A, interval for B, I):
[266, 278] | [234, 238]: 0.86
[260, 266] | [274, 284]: 0.79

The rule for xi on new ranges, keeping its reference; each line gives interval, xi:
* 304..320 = 305.0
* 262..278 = 277.0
